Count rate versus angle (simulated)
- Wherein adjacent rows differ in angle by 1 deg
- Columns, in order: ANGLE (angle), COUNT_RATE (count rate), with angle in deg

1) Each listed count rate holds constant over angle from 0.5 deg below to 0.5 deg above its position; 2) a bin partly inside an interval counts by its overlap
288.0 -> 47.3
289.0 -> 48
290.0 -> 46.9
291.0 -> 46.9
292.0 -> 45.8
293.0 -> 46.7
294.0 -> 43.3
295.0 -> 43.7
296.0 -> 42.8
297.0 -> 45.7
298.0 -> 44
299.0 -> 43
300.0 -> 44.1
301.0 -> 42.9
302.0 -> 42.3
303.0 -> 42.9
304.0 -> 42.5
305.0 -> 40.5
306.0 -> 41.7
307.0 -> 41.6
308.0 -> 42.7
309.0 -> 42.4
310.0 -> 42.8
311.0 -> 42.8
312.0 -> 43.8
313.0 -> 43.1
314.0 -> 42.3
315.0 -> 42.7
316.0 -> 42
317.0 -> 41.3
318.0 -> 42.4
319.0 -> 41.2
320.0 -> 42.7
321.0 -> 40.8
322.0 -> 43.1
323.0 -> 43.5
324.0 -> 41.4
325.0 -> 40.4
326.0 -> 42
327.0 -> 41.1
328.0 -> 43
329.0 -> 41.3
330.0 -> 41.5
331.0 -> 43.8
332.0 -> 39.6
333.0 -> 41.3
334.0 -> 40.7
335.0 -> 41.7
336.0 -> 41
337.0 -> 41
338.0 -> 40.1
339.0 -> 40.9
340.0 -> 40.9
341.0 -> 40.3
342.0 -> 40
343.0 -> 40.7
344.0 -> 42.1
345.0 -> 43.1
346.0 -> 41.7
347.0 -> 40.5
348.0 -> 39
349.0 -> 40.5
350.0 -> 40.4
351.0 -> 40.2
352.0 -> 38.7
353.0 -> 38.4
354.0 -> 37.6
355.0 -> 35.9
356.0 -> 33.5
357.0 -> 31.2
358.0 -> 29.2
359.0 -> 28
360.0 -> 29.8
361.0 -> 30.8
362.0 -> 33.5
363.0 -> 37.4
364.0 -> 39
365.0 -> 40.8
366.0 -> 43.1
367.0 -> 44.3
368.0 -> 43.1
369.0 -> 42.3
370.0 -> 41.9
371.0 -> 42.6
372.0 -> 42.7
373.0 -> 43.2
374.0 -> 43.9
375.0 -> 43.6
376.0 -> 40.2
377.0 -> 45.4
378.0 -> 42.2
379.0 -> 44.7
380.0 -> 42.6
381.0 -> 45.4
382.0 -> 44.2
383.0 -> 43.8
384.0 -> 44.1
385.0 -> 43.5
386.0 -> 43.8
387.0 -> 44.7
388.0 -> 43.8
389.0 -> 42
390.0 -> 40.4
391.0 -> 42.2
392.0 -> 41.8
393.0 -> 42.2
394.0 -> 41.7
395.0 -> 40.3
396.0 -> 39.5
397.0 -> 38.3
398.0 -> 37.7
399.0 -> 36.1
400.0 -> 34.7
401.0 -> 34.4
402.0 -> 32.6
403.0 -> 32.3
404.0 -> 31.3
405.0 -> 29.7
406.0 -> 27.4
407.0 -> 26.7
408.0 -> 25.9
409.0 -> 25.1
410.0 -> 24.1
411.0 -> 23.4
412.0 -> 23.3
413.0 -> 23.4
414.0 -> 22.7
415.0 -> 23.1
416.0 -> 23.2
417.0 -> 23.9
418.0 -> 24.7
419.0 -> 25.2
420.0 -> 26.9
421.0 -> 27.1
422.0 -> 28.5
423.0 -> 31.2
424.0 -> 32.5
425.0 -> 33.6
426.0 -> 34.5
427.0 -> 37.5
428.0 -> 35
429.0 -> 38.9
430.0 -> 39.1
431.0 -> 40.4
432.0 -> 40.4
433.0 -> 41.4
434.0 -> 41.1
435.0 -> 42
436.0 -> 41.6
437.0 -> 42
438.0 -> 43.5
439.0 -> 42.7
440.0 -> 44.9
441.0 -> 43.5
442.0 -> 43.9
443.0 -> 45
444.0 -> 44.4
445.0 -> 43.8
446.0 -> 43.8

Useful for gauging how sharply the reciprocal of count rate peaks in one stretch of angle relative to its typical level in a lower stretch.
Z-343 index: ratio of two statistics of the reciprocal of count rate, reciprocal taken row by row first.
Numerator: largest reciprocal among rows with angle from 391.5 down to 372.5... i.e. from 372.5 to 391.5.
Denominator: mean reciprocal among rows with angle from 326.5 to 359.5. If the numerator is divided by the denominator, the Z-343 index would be 1.0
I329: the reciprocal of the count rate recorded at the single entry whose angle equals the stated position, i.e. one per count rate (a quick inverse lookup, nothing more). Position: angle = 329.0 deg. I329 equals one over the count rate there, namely 0.024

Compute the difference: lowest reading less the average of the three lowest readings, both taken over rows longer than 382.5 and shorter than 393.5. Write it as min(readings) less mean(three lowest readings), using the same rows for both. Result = -1.0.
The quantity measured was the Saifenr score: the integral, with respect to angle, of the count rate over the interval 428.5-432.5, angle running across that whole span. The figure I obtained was 159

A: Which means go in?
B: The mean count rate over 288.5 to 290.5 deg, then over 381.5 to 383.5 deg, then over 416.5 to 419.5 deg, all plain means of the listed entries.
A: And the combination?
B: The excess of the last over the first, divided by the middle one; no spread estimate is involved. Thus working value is -0.52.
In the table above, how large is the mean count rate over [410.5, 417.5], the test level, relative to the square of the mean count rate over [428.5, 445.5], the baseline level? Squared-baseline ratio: 0.01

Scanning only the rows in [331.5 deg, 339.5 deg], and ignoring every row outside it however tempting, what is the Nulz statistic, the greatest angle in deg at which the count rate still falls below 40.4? 338.0 deg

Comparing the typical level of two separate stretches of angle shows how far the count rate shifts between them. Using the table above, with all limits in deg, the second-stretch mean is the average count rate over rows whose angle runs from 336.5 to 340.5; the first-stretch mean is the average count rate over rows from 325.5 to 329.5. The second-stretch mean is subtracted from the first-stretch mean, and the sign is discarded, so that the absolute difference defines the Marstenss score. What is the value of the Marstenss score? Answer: 1.1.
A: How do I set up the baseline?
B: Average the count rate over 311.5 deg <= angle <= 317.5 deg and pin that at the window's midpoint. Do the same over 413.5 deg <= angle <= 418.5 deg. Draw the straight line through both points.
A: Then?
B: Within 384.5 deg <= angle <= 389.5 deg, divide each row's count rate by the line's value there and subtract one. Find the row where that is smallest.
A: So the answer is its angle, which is 389.0 deg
